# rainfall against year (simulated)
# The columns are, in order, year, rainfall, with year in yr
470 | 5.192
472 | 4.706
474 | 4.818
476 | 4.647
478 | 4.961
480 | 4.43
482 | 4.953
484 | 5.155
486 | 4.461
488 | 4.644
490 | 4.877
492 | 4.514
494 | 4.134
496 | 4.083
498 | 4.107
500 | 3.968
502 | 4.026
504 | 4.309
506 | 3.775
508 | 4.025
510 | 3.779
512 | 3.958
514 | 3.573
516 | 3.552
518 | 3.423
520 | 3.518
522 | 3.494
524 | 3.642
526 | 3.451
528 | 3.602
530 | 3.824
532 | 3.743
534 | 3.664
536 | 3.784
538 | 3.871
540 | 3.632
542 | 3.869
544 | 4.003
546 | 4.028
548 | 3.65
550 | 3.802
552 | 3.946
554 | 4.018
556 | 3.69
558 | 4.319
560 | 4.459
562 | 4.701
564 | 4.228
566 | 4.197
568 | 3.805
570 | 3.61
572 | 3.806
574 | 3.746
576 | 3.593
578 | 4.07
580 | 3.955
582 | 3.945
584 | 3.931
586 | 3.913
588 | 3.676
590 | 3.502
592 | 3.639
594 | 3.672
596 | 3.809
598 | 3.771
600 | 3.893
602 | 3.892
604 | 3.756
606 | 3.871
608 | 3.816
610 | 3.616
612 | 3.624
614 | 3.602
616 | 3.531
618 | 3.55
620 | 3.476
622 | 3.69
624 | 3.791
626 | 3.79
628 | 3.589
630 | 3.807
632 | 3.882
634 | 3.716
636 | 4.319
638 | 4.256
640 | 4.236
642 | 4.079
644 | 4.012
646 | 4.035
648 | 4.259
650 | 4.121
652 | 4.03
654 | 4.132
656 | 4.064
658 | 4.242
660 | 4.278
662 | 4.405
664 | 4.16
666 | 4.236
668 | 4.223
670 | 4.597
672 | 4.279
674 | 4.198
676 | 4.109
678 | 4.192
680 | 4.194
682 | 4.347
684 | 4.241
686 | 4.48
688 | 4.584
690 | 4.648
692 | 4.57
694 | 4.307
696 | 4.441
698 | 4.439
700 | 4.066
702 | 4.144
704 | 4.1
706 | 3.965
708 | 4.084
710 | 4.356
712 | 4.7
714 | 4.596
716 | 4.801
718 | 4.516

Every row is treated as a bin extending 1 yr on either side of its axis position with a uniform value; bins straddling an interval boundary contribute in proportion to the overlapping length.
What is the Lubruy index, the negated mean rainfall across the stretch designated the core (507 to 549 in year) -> -3.7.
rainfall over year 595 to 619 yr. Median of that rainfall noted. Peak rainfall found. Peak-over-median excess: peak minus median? 0.13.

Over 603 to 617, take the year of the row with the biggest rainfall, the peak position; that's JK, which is 606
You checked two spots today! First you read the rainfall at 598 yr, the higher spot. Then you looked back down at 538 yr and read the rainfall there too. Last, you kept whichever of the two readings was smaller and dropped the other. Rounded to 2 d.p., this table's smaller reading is 3.77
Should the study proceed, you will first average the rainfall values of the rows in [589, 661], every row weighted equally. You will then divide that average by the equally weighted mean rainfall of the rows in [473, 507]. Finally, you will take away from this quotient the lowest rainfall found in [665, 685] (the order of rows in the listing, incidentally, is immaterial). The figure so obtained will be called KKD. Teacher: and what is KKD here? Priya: -3.24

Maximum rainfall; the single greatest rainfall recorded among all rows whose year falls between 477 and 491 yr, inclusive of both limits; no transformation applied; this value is 5.155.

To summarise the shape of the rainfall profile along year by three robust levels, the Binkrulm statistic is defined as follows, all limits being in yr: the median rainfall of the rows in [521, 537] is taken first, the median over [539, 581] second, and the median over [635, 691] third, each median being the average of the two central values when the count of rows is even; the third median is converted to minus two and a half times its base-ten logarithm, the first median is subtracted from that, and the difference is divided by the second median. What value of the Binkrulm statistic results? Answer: -1.323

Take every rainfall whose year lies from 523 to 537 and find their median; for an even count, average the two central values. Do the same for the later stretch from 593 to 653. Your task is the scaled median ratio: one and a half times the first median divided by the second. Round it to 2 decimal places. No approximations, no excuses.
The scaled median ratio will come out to 1.44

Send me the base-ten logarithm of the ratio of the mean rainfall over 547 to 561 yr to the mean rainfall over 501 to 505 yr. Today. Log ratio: -0.020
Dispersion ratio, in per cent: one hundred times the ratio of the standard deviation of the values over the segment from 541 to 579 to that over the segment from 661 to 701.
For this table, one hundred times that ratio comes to 172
